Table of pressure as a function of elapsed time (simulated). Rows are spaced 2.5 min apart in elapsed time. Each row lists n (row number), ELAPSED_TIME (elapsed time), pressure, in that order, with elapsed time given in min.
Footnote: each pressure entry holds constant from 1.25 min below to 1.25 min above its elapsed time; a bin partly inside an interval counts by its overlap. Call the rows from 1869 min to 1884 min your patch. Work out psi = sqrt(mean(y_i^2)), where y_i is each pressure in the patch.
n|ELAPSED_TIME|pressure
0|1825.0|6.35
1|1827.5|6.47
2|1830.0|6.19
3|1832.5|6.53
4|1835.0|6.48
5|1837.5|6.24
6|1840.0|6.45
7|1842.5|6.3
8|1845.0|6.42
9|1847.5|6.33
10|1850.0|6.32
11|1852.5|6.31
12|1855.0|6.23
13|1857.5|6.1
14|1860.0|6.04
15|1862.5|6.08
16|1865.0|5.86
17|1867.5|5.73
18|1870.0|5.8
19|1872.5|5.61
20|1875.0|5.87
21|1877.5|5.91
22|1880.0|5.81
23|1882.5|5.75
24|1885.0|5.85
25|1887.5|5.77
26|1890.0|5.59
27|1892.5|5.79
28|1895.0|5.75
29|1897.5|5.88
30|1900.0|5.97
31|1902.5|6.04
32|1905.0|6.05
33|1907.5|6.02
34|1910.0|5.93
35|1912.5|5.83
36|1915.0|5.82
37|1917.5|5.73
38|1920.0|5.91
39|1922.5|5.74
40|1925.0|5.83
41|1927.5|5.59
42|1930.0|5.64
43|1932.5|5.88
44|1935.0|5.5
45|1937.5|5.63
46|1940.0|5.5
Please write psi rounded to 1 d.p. 5.8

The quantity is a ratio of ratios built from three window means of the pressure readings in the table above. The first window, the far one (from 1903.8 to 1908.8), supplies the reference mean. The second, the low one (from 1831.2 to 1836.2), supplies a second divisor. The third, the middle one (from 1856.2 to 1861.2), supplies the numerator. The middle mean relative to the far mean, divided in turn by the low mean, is 0.155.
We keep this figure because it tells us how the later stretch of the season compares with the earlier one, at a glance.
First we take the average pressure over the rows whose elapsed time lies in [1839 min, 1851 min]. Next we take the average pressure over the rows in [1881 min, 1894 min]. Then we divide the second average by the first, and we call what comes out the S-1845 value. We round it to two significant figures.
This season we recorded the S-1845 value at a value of 0.90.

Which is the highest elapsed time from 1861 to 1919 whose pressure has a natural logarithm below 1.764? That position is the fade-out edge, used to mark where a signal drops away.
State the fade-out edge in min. 1917.5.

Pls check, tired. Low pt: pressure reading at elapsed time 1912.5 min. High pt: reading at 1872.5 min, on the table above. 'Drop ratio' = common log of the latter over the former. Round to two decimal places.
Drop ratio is -0.02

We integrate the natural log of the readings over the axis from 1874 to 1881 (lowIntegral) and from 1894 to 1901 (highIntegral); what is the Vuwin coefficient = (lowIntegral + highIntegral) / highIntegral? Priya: 2.000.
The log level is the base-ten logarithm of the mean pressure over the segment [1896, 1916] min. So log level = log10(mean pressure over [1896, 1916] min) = 0.774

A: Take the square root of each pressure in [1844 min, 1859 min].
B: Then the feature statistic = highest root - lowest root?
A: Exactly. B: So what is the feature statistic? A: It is 0.064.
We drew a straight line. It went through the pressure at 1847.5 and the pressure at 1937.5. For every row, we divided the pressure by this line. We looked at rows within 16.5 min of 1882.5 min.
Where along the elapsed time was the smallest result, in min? 1872.5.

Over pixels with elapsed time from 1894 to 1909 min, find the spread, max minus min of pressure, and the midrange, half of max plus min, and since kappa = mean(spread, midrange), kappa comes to 3.10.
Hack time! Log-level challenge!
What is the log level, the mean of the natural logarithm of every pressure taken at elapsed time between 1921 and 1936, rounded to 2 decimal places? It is 1.74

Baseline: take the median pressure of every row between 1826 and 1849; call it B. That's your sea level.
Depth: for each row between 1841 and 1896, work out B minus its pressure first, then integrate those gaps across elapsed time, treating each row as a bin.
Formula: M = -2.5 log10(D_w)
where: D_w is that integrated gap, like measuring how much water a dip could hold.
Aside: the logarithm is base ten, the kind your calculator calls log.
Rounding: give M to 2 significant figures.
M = -3.5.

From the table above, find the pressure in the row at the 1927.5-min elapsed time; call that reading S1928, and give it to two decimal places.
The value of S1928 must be 5.59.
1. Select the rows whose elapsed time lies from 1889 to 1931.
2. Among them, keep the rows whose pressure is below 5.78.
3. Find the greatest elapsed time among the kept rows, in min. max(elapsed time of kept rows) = 1930.0 min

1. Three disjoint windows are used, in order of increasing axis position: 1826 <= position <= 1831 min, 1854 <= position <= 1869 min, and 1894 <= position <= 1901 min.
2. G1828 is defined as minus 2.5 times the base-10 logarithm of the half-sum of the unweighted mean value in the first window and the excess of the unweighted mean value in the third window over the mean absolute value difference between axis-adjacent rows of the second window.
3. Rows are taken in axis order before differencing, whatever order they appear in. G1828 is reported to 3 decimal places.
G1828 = -1.953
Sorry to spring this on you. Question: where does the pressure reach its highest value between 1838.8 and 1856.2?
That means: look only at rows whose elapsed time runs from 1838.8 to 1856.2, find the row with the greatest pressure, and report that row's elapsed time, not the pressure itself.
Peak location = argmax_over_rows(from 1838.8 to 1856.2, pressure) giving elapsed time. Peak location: 1840.0 min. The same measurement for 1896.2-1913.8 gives 1905.0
